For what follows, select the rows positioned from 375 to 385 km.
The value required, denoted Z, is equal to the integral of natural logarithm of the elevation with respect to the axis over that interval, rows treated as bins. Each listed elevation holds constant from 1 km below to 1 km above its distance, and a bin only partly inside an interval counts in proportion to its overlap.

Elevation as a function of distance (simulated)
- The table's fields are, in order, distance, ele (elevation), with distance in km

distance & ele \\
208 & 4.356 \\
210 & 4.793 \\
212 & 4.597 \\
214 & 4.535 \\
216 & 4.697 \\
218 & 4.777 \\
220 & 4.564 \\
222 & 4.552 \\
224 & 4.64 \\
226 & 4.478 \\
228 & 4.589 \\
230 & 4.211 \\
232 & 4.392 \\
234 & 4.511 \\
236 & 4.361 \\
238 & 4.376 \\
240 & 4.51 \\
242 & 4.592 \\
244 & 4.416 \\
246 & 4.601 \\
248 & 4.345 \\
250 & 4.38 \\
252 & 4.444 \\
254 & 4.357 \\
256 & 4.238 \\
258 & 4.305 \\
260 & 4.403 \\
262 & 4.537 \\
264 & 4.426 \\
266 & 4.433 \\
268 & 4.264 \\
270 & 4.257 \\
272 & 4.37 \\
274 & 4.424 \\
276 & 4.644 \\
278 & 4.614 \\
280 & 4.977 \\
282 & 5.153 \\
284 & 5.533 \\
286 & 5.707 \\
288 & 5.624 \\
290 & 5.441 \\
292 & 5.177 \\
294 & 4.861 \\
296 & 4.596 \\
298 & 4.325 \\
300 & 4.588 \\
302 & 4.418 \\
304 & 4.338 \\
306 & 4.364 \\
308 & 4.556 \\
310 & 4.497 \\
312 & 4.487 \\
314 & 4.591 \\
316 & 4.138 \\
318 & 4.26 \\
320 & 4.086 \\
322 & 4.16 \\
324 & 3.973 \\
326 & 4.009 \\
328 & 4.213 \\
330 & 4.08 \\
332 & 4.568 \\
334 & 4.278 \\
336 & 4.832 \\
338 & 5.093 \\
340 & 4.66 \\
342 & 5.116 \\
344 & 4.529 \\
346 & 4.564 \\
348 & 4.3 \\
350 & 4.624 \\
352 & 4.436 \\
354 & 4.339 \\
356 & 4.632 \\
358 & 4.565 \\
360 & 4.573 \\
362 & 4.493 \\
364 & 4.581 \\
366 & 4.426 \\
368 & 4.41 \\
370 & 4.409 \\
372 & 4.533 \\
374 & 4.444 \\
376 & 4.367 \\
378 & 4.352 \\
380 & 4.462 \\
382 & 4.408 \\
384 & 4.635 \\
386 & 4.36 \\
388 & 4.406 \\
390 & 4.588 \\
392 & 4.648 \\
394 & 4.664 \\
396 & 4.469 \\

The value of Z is 14.9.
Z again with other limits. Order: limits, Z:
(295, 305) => 14.9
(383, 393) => 15.1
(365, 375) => 14.9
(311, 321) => 14.6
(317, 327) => 14.1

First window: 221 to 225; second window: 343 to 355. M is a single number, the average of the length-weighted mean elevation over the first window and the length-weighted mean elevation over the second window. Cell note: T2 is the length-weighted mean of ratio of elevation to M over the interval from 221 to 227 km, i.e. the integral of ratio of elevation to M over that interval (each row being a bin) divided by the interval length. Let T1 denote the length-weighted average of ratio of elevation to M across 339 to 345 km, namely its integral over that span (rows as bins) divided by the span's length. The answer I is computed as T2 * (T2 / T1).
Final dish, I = 0.96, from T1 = 1.05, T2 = 1.01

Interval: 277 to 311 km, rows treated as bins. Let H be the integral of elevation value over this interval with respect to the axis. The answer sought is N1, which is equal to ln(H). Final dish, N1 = 5.11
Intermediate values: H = 165.5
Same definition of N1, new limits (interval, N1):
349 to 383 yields 5.02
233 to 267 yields 5.01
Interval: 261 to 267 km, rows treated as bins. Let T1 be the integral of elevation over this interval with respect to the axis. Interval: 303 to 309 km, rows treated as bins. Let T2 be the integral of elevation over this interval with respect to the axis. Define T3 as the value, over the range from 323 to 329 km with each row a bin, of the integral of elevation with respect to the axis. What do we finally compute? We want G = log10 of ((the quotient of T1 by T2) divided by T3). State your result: -1.38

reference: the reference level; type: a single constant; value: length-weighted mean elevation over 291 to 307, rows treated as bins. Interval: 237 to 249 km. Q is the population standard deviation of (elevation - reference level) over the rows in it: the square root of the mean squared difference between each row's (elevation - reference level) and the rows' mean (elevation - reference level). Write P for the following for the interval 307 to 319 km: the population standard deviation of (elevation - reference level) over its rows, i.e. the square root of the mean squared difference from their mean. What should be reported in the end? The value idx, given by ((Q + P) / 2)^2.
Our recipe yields 0.018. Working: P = 0.16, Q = 0.101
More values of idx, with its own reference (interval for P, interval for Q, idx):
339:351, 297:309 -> 0.030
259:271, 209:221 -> 0.010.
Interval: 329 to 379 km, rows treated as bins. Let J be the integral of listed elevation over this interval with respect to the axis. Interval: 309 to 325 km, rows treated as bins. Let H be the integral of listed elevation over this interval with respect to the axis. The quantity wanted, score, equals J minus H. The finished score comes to 158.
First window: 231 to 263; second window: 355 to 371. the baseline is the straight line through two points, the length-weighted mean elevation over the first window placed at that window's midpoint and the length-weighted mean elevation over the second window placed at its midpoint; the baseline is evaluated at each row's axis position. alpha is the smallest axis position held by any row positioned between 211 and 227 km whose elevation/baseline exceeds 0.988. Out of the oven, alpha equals 212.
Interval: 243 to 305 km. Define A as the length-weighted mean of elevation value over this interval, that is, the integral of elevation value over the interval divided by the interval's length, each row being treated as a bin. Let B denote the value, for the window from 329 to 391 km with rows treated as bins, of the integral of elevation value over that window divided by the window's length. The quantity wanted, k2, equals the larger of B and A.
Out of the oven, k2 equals 4.65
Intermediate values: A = 4.7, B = 4.52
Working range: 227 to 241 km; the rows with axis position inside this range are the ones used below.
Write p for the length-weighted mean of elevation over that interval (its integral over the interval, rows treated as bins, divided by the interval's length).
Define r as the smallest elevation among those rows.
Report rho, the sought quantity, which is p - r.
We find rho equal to 0.2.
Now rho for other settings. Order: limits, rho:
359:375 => 0.1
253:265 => 0.1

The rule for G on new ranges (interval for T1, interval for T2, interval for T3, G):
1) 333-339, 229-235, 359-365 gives -1.40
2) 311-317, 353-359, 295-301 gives -1.44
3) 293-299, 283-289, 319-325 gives -1.48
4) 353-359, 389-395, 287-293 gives -1.52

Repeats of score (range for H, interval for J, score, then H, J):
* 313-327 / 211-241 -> 77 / 58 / 136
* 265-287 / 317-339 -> -10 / 105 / 95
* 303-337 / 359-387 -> -22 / 147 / 125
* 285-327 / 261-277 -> -122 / 192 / 71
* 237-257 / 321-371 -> 135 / 89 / 224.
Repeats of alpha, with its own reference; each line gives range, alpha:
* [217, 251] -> 218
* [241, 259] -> 242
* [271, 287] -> 274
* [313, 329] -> 314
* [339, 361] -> 340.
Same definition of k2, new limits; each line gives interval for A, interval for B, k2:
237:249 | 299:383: 4.47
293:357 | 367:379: 4.45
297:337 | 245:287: 4.59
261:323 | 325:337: 4.64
